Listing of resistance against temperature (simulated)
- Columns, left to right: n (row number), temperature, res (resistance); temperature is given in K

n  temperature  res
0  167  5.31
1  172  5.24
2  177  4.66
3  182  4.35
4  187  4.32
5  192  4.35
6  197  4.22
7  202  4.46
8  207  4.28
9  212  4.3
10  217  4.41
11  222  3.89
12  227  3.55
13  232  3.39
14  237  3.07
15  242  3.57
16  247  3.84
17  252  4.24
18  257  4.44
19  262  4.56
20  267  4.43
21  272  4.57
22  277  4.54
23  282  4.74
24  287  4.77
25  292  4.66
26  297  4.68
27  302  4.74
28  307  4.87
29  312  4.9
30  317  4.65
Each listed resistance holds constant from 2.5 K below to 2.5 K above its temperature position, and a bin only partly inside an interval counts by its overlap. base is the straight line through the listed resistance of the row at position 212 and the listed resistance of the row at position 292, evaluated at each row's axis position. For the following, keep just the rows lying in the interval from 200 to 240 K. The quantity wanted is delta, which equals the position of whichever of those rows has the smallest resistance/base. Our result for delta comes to 237 K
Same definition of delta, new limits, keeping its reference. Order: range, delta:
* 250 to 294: 252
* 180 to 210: 197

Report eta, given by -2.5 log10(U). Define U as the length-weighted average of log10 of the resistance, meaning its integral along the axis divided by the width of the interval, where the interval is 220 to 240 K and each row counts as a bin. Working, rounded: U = 0.538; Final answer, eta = 0.67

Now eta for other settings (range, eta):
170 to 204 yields 0.46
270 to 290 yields 0.44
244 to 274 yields 0.49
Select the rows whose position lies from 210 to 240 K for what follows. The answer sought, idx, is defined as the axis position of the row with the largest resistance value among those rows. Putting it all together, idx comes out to 217 K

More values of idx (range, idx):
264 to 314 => 312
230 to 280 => 272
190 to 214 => 202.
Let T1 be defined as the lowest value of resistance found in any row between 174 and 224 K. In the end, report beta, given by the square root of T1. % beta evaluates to 1.97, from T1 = 3.89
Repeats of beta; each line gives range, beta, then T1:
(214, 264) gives 1.75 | 3.07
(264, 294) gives 2.10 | 4.43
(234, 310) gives 1.75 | 3.07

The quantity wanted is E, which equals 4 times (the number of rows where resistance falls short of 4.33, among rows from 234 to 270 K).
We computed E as 16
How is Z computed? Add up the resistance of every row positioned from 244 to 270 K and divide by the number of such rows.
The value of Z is 4.3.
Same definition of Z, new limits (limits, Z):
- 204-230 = 4.1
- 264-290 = 4.6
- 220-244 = 3.5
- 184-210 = 4.3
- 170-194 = 4.6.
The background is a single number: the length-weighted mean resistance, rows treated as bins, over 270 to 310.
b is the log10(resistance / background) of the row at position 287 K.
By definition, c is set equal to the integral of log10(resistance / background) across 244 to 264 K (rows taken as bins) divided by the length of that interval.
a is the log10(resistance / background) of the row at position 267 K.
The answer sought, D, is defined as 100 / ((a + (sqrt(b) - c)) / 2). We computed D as 2011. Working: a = -0.026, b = 0.006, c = -0.045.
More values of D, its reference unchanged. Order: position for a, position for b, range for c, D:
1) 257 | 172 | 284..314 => 1073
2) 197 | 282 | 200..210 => 4339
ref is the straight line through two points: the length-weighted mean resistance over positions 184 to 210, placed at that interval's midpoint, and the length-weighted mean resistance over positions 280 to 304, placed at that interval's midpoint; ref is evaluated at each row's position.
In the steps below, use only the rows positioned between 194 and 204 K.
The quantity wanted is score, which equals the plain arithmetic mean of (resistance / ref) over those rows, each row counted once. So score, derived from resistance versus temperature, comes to 1.00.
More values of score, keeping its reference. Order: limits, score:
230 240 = 0.72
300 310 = 1.01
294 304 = 0.99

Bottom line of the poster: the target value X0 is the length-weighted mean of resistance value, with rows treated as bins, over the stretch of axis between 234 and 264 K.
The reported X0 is 3.93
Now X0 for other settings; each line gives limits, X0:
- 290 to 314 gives 4.77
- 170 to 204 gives 4.50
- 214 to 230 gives 3.94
